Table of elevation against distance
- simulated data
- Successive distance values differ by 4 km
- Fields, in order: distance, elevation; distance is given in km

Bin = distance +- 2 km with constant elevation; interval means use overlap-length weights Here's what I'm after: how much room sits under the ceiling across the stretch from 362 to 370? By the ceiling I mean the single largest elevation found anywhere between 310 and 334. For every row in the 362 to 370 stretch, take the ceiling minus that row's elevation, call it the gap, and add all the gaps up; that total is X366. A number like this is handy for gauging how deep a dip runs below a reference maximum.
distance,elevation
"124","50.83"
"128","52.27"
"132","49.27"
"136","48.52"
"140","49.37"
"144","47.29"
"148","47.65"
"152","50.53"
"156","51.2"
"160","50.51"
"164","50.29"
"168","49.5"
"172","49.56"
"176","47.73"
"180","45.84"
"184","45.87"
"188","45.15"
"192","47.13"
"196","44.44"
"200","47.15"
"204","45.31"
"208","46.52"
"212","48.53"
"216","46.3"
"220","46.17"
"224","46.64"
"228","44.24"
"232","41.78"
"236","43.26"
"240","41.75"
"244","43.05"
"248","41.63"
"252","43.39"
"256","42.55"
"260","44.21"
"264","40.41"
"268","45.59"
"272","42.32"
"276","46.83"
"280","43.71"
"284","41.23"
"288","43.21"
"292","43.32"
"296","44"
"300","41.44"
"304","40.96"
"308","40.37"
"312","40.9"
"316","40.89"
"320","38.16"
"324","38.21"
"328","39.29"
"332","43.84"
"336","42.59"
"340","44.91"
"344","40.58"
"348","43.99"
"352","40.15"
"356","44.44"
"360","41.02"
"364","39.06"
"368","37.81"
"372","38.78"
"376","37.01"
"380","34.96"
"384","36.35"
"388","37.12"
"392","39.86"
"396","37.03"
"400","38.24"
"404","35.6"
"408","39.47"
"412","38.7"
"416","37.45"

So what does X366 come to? 11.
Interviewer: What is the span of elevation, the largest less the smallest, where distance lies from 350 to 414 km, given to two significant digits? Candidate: 9.5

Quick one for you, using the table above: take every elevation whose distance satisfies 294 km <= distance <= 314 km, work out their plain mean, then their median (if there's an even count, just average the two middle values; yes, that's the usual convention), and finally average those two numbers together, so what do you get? 41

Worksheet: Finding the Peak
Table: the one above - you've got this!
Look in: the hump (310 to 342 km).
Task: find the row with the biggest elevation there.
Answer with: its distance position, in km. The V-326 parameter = 340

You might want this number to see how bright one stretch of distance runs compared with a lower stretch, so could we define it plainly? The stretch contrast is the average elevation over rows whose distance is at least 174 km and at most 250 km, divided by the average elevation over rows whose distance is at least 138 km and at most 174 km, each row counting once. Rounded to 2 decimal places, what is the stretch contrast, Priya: 0.91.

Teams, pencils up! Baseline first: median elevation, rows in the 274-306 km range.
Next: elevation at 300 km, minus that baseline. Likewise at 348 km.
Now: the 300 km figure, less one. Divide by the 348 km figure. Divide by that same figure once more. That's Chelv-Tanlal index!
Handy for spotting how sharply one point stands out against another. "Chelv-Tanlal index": -5.4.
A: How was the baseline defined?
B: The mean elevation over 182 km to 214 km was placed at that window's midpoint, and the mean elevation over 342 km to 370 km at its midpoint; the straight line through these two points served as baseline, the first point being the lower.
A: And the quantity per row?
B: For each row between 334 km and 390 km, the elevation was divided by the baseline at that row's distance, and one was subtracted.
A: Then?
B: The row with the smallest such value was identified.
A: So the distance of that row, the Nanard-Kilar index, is 380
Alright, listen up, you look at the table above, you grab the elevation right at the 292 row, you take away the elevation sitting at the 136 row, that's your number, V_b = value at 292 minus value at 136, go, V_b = -5.2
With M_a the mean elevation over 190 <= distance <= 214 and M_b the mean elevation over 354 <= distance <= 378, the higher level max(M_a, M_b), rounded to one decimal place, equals 46.5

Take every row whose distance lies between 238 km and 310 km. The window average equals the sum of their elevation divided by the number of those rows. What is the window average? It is 43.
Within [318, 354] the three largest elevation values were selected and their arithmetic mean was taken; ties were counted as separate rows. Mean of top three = 44.2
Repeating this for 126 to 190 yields 51.3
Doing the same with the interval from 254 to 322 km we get 45.5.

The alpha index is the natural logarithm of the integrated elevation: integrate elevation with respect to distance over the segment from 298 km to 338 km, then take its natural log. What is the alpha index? 7.39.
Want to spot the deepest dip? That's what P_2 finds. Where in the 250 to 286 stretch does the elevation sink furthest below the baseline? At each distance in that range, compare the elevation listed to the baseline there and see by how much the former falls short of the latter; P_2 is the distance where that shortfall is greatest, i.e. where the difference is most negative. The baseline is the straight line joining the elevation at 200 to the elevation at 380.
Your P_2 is 264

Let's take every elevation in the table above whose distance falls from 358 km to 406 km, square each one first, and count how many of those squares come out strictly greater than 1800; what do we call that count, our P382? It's 0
